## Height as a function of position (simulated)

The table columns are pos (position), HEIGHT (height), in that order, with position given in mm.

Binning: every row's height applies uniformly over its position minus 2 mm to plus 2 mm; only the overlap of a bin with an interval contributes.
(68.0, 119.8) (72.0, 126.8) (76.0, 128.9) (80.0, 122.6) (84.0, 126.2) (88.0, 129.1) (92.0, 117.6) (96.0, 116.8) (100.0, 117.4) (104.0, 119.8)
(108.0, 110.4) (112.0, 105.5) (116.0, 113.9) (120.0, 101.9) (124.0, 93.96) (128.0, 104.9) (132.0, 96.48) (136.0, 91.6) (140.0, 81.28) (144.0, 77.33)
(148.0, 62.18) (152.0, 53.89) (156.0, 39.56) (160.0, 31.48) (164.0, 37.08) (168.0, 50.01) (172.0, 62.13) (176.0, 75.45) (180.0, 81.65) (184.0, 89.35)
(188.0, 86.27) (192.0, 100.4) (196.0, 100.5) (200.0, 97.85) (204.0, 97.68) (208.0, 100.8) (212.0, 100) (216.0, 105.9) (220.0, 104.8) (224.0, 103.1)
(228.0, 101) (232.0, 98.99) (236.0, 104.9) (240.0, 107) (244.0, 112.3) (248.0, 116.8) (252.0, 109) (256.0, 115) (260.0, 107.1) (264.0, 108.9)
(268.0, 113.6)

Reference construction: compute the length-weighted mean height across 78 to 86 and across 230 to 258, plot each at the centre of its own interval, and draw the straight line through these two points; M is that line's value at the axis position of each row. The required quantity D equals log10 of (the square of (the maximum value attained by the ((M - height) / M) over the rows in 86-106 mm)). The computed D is -2.58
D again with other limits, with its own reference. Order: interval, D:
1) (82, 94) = -2.65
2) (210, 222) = -1.93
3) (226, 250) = -1.98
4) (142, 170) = -0.27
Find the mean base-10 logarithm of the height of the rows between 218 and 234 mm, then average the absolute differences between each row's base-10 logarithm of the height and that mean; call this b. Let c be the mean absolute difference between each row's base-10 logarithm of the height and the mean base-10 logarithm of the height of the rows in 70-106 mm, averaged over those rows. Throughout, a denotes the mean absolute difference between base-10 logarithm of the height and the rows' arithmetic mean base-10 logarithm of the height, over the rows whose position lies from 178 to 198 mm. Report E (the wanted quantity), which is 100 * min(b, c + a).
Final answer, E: 0.8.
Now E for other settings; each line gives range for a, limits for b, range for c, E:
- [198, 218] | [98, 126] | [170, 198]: 3.0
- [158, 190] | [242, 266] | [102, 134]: 1.2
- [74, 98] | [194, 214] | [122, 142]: 0.6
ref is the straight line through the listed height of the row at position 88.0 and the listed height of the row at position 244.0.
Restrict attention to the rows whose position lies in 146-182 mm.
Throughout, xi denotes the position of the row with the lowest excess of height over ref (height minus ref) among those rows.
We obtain 160.0 mm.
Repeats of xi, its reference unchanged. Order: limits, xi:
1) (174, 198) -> 176.0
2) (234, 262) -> 236.0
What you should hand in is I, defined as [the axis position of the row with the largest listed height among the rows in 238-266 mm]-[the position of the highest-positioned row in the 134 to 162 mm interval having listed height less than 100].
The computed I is 88 mm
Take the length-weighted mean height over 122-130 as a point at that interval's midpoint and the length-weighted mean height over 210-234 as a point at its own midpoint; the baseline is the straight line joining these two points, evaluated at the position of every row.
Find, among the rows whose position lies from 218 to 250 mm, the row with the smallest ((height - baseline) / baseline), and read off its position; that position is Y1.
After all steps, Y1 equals 232.0 mm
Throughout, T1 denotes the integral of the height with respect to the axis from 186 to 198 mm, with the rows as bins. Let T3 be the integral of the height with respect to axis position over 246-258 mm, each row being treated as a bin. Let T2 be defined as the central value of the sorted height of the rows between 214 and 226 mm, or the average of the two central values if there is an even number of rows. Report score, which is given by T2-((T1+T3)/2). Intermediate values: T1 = 1149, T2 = 105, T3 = 1363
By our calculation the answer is -1151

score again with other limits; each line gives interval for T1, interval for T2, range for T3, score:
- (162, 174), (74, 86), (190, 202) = -770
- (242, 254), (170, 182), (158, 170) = -838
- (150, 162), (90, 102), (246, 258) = -814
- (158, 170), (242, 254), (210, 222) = -746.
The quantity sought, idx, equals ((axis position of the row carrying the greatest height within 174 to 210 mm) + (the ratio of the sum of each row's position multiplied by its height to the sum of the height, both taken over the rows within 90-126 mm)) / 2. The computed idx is 157.7 mm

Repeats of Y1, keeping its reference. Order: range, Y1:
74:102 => 96.0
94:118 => 112.0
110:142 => 140.0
